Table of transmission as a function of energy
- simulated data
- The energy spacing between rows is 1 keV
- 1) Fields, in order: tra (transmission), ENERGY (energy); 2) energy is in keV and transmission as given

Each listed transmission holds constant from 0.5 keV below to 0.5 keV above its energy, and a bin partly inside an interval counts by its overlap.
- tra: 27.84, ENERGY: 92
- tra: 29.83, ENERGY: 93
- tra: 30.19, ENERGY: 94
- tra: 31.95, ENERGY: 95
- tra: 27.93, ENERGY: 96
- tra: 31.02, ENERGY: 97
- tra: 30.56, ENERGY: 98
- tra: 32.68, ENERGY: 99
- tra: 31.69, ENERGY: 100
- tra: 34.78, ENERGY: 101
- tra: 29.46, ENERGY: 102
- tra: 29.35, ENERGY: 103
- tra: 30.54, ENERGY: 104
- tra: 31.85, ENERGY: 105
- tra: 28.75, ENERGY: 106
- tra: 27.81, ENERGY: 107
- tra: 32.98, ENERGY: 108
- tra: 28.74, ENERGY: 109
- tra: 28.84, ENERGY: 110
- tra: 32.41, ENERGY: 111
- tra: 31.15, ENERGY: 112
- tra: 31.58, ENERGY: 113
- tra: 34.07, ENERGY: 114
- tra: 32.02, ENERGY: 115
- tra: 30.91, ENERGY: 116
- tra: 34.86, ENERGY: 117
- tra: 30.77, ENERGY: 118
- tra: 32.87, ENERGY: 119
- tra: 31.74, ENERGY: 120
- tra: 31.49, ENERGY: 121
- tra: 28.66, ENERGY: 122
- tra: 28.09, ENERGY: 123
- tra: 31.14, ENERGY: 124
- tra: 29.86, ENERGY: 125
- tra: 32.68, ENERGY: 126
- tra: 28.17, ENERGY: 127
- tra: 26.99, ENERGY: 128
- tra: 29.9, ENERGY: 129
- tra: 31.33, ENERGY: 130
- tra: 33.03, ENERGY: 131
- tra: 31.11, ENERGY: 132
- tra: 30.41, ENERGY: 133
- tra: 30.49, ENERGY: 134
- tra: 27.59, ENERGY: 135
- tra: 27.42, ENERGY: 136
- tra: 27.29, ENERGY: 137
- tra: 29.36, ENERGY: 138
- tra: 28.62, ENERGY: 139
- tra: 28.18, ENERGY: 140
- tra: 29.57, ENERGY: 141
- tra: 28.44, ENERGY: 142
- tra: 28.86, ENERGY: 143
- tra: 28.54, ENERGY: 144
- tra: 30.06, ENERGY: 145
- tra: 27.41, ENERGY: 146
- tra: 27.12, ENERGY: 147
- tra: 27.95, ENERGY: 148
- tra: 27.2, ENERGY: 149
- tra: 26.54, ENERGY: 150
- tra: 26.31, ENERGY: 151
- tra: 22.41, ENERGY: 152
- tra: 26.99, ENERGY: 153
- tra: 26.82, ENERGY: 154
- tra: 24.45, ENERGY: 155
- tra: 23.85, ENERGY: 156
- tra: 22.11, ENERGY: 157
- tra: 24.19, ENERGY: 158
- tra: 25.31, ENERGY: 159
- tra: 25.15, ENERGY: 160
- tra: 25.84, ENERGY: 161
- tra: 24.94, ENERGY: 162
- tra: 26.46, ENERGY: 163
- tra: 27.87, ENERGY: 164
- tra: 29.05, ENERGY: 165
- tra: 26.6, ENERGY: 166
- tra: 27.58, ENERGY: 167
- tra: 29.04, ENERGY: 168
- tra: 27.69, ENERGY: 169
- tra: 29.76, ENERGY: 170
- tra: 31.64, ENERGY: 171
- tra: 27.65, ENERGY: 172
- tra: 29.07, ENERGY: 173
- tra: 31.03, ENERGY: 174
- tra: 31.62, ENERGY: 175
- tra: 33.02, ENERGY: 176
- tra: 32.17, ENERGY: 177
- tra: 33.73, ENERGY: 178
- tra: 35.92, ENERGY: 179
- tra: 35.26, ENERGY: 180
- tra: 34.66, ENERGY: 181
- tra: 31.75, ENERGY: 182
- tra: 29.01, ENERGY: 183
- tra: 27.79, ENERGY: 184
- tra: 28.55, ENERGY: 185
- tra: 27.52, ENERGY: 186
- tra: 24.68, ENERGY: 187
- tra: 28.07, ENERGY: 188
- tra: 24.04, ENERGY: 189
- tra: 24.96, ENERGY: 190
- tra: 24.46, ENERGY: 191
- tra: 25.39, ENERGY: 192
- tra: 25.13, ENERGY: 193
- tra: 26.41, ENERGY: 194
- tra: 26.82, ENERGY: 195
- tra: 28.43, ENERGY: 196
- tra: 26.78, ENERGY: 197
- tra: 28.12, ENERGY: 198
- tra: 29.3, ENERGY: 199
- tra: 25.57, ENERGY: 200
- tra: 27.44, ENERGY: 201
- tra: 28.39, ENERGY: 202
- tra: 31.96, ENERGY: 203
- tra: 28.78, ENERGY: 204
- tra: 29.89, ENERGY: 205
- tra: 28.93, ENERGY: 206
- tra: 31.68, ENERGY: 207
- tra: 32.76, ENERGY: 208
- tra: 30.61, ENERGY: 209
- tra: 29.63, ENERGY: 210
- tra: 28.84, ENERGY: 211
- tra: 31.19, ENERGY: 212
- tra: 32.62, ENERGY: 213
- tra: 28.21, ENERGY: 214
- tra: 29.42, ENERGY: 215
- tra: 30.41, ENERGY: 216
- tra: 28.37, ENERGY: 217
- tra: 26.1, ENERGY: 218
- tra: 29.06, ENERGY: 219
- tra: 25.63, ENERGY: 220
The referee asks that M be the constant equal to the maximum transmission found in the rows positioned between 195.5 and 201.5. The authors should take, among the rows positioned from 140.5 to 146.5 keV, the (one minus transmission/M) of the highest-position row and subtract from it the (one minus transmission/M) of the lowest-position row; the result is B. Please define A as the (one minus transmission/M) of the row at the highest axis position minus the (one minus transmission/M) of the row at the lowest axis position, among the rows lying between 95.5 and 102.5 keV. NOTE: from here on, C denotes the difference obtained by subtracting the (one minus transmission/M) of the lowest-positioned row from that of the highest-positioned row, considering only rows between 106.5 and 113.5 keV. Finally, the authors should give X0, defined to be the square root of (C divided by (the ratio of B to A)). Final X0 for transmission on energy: 0.30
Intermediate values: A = -0.05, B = 0.07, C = -0.13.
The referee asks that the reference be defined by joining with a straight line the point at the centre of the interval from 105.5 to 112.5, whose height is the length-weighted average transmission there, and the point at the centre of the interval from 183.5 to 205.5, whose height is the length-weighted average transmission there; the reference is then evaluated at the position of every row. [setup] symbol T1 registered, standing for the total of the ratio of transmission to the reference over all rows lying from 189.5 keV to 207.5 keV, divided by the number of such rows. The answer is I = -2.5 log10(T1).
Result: -0.03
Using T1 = 1.02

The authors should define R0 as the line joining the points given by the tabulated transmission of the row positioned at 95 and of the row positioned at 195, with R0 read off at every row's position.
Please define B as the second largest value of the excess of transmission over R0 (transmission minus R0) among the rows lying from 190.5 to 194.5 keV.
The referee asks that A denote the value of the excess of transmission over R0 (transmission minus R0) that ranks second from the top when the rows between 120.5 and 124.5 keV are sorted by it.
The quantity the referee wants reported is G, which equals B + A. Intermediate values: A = 0.7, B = -2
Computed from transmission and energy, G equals -0.9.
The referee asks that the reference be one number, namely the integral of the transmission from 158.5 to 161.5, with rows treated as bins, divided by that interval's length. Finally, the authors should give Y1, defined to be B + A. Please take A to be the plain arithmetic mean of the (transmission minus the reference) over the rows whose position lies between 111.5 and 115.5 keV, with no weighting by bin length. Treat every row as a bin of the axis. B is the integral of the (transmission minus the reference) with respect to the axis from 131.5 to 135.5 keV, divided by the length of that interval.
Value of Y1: 11.2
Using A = 6.8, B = 4.5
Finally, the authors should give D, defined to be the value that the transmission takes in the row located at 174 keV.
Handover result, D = 31.03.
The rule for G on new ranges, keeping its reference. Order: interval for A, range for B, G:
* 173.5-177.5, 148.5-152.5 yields 1.8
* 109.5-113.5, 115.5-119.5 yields 2.7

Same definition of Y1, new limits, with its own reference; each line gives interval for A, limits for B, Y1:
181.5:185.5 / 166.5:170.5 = 6.9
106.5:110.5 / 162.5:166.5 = 6.2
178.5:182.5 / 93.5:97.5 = 13.8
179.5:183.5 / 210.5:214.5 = 12.0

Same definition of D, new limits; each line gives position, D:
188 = 28.07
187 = 24.68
